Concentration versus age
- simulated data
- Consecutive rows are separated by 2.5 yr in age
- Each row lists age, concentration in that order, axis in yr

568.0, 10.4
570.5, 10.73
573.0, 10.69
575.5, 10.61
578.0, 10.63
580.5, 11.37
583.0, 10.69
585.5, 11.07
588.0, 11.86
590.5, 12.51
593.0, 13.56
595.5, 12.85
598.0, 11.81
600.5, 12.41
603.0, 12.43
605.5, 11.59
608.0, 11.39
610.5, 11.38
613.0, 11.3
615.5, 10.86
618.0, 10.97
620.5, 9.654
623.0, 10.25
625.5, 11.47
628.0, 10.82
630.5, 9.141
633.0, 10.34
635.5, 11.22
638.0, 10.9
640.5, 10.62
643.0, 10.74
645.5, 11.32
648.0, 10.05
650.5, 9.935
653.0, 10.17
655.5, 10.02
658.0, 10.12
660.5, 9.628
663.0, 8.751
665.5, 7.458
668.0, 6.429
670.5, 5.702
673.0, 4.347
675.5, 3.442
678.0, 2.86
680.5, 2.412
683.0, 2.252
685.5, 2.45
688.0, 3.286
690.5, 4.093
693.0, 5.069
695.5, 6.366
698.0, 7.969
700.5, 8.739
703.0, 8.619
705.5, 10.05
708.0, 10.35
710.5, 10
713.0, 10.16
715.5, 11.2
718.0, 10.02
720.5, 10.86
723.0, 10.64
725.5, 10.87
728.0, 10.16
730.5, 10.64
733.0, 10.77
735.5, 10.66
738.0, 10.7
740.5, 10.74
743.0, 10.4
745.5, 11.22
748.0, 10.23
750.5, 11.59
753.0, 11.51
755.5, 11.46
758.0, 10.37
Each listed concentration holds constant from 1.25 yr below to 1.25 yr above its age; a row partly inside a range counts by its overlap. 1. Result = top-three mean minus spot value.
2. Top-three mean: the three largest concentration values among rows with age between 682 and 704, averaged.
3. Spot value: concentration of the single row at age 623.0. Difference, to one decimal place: -1.8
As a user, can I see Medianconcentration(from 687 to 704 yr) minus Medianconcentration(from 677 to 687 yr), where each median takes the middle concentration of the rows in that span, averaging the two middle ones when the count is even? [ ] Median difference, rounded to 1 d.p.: 3.9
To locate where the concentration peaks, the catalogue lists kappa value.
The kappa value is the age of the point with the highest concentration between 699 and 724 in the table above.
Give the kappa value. 715.5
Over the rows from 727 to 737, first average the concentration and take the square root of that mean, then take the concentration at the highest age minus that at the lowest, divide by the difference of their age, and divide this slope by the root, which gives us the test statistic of 0.021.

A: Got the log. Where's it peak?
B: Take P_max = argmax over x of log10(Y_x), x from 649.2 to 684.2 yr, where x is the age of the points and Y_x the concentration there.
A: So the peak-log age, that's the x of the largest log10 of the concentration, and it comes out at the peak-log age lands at 653.0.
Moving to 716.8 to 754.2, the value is 750.5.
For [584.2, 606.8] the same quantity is 593.0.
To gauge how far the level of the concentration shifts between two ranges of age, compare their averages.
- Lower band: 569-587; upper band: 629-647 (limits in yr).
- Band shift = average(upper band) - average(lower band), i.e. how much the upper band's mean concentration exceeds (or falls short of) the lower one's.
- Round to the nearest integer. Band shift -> 0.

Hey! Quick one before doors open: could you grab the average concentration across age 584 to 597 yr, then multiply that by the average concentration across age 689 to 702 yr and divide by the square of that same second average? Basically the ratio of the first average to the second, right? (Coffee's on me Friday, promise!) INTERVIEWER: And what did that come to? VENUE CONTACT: 1.92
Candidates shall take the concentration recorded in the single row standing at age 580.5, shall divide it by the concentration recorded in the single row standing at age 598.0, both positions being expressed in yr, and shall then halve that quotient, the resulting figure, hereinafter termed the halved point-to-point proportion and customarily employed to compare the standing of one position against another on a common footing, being 0.48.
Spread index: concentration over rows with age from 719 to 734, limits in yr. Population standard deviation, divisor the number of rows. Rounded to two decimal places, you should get 0.24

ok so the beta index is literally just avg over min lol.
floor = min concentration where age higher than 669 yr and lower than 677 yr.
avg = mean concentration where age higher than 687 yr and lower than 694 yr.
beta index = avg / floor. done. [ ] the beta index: 1.2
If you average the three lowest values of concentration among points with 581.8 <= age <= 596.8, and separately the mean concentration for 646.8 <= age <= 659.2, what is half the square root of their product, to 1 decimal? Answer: 5.3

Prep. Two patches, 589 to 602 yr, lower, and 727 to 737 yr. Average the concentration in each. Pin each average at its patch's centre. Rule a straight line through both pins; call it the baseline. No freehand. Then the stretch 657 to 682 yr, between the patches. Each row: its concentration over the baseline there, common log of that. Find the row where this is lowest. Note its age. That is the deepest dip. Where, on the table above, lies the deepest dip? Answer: 680.5 yr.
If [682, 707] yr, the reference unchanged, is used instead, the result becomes 683.0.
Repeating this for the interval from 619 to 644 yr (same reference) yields 630.5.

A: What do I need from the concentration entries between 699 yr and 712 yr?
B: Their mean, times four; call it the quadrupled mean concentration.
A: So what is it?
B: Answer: 38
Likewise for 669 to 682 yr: 15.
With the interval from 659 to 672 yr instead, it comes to 30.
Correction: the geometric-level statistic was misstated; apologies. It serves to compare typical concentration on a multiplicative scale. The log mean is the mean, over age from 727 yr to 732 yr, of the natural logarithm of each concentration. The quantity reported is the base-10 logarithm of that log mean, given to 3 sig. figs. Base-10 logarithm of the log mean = 0.370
